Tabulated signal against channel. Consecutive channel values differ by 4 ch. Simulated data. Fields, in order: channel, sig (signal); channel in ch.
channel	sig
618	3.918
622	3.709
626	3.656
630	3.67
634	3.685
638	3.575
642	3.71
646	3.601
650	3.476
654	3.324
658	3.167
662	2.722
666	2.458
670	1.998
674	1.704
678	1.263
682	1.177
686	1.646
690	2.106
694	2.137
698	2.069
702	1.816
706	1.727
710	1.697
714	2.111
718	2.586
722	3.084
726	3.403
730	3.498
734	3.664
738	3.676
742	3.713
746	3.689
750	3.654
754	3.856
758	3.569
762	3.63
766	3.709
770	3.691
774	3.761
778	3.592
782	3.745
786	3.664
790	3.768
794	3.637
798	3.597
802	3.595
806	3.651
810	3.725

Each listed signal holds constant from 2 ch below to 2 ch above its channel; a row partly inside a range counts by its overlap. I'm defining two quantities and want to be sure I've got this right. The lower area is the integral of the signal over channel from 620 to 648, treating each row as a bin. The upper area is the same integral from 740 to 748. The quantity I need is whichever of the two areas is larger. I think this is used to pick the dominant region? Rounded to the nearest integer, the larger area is 102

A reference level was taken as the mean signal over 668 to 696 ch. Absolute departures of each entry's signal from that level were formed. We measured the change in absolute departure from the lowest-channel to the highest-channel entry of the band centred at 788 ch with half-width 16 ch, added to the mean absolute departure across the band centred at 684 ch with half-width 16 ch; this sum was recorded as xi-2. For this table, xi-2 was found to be 0.1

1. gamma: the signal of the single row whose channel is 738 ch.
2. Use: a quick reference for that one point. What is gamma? 3.676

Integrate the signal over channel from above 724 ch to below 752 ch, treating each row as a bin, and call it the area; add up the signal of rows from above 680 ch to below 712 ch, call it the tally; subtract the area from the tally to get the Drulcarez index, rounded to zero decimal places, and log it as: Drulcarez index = -87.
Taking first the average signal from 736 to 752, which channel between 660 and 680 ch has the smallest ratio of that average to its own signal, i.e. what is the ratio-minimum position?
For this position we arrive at 662 ch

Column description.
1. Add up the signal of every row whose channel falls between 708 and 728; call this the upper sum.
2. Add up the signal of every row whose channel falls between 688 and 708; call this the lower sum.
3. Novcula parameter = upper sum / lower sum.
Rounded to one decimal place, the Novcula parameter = 1.3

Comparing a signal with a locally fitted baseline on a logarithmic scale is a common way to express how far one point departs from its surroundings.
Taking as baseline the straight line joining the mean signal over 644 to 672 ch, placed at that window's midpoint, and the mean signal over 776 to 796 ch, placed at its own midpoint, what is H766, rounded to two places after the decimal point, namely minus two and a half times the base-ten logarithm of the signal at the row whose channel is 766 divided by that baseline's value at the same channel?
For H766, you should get -0.04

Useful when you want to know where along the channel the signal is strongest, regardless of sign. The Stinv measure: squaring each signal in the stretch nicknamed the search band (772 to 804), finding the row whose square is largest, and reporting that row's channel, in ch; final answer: 790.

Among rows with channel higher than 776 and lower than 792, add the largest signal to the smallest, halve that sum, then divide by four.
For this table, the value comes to 0.9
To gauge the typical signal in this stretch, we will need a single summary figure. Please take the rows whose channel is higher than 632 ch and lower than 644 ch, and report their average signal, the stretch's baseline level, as 3.7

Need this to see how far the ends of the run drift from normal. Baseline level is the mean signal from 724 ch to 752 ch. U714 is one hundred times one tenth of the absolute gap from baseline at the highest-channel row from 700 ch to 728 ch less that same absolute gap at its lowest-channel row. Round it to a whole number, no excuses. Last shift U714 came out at -16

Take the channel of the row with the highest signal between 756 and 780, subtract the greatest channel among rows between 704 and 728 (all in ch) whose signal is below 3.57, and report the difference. 48 ch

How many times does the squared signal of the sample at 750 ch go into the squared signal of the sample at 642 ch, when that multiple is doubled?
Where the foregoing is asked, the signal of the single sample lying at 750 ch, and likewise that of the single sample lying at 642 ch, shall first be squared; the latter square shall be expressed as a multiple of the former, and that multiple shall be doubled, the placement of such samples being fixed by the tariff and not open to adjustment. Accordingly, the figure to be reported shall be 2.06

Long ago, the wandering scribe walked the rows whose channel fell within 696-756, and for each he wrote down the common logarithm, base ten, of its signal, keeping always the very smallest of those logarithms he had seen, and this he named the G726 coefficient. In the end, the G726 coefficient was 0.23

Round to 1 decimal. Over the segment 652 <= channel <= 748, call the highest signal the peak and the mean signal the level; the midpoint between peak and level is 3.1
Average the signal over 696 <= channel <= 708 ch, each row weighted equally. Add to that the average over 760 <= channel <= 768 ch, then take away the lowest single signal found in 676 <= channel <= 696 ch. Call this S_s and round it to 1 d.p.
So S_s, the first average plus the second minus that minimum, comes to 4.4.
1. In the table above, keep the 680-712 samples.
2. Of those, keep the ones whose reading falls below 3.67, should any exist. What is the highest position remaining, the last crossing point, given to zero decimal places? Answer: 710 ch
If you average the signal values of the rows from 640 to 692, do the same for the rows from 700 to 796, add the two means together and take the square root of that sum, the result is 2.40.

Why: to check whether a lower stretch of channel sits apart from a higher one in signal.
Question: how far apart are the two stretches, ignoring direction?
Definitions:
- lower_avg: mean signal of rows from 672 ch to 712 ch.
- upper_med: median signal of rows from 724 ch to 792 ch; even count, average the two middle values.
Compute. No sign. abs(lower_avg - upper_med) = 1.9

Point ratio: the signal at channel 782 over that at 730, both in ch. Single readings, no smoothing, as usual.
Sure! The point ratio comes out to 1.07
